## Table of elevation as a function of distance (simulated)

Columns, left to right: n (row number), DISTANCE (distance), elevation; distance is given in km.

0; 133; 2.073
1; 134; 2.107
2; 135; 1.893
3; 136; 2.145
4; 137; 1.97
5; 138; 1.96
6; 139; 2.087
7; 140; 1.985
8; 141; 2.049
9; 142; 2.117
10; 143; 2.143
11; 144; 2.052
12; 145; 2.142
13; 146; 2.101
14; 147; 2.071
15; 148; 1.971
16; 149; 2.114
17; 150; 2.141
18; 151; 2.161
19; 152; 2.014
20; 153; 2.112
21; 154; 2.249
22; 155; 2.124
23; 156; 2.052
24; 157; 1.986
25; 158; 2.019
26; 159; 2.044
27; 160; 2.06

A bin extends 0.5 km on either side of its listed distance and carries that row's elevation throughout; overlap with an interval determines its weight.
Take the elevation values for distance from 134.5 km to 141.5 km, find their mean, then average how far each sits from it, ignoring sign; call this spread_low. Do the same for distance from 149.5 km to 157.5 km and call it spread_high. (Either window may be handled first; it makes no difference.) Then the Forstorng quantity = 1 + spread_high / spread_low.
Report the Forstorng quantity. 1.9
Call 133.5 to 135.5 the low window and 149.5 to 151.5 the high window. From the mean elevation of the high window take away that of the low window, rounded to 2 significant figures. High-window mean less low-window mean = 0.15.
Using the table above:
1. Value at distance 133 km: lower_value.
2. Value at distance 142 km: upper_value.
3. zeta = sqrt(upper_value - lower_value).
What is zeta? 0.210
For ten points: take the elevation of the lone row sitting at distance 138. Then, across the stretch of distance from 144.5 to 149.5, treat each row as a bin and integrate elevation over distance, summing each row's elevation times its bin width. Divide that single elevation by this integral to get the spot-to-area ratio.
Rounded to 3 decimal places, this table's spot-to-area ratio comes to 0.188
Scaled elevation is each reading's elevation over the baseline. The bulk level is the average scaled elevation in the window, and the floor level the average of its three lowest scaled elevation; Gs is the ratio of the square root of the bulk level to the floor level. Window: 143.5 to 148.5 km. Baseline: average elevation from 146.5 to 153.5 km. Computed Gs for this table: 1.02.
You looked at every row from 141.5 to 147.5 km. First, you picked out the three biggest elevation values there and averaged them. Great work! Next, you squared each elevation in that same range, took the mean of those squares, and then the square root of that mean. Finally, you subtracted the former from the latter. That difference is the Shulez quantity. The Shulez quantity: -0.029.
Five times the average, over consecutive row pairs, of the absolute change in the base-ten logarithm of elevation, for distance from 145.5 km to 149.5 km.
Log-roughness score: 0.097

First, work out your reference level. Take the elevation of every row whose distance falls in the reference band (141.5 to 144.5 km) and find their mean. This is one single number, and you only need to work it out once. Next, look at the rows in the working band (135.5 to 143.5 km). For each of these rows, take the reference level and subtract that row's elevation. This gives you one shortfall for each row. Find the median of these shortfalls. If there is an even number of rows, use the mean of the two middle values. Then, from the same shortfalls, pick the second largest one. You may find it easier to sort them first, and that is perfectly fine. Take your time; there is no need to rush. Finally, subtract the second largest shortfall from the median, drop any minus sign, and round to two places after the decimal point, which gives 0.10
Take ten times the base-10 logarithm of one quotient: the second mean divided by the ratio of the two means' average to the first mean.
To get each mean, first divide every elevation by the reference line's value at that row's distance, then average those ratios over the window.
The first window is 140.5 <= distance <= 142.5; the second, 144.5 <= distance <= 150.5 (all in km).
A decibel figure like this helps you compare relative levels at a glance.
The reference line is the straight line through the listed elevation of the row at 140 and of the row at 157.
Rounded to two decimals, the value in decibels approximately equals 0.22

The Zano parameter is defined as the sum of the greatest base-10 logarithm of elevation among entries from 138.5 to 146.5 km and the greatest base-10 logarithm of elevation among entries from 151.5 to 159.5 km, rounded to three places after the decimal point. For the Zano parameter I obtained 0.683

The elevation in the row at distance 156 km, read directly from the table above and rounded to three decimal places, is 2.052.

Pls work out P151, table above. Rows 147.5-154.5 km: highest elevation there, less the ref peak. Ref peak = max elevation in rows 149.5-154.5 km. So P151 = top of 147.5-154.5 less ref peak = 0.000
